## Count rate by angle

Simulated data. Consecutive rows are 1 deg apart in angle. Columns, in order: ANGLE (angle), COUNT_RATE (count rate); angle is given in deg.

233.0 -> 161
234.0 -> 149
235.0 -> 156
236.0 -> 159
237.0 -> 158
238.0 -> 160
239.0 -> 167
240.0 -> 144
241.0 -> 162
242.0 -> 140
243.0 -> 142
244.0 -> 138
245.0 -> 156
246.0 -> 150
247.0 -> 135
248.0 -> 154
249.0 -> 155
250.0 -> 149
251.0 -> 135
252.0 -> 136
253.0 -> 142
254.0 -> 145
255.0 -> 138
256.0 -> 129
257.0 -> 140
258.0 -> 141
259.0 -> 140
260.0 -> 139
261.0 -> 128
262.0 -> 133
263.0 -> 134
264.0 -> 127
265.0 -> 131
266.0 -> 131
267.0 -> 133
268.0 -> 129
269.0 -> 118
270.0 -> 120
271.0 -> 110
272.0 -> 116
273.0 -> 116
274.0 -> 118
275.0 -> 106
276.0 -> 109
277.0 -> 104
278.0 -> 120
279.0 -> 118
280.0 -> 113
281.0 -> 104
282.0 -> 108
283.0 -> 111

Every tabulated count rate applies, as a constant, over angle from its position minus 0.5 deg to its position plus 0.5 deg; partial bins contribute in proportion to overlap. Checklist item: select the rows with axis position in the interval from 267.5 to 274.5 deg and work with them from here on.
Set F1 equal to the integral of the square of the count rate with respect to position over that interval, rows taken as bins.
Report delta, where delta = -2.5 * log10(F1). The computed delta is -12.5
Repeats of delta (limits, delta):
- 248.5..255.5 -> -12.9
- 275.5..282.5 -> -12.3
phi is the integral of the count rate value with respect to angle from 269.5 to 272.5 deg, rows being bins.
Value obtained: 346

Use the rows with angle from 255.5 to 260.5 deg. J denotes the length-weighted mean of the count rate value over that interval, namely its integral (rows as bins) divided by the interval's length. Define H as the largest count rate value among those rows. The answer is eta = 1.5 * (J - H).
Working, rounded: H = 141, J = 138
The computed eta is -4.8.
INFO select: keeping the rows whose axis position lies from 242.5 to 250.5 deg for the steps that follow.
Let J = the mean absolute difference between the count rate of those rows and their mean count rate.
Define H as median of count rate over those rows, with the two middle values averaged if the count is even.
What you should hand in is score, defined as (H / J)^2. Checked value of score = 486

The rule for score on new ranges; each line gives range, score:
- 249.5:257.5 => 856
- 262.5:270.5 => 779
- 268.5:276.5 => 713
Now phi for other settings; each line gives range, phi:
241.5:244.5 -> 420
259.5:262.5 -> 400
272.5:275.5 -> 340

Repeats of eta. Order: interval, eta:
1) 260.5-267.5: -4.5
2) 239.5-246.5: -21.9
